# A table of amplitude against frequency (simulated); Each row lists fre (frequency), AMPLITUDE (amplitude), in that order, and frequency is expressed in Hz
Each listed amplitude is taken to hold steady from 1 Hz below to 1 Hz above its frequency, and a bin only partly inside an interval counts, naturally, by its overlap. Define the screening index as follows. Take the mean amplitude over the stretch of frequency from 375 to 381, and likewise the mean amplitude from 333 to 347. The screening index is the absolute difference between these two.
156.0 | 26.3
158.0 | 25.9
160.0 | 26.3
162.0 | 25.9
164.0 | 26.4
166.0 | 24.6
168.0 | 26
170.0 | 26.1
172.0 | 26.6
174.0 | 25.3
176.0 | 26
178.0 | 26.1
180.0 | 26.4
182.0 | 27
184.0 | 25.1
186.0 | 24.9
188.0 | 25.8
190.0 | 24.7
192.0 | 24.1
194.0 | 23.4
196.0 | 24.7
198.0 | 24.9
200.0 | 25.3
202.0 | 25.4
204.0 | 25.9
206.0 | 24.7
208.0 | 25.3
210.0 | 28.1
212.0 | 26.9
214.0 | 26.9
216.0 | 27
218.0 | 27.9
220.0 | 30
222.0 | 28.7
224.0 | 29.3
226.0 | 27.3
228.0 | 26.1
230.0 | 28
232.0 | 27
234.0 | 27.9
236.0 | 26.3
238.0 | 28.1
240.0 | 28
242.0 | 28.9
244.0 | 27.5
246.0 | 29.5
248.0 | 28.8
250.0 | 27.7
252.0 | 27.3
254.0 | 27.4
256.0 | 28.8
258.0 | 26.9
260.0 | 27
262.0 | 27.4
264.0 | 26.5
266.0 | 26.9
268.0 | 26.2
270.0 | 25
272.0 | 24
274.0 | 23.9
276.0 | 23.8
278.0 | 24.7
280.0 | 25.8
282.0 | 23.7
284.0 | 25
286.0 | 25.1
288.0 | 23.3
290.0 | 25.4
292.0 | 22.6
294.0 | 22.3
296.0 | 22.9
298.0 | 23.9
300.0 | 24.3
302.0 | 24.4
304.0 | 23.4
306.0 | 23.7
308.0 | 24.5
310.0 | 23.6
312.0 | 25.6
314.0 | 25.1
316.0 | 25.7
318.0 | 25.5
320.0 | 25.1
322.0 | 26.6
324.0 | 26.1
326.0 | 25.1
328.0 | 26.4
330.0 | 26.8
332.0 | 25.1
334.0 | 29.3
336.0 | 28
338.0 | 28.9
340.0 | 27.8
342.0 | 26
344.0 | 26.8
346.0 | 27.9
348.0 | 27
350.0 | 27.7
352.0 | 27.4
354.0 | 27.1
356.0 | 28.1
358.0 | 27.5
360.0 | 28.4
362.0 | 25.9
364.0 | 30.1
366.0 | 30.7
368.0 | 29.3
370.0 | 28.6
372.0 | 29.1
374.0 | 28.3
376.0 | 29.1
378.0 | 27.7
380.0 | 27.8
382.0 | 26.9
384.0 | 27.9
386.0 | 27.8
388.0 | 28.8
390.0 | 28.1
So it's 0.4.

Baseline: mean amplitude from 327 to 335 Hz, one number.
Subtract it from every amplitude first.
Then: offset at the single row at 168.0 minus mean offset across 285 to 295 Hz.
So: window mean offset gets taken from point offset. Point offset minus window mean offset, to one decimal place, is 2.3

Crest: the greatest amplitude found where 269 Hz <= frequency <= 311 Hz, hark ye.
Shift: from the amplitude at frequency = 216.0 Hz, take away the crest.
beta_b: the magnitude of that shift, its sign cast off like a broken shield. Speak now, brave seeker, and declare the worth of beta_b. 1.2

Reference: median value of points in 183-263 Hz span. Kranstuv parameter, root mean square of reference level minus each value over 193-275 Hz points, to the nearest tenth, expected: 1.6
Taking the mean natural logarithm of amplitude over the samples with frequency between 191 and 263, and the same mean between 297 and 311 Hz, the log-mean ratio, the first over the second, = 1.04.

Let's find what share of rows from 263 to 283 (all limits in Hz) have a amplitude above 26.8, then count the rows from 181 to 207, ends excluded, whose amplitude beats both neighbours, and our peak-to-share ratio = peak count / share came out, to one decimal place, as 20.0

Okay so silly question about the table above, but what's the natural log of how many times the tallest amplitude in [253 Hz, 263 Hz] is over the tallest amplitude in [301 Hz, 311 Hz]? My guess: 0.16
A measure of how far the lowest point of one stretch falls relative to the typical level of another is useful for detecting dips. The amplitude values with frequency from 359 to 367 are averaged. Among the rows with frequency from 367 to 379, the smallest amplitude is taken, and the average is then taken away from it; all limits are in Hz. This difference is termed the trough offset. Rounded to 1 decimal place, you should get -1.1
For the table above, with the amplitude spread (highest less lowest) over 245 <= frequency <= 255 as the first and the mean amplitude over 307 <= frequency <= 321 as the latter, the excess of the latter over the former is 22.8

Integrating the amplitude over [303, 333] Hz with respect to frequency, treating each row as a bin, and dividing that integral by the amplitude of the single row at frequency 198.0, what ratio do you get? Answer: 30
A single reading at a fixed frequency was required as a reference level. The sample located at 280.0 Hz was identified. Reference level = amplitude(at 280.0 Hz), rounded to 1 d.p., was 25.8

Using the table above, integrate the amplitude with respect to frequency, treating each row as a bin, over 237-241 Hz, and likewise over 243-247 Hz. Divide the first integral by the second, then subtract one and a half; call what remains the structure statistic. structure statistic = -0.516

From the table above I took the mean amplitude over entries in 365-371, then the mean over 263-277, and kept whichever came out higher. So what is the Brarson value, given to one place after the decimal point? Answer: 29.5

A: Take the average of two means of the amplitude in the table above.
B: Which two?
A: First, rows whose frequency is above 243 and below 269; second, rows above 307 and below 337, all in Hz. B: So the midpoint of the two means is 26.7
